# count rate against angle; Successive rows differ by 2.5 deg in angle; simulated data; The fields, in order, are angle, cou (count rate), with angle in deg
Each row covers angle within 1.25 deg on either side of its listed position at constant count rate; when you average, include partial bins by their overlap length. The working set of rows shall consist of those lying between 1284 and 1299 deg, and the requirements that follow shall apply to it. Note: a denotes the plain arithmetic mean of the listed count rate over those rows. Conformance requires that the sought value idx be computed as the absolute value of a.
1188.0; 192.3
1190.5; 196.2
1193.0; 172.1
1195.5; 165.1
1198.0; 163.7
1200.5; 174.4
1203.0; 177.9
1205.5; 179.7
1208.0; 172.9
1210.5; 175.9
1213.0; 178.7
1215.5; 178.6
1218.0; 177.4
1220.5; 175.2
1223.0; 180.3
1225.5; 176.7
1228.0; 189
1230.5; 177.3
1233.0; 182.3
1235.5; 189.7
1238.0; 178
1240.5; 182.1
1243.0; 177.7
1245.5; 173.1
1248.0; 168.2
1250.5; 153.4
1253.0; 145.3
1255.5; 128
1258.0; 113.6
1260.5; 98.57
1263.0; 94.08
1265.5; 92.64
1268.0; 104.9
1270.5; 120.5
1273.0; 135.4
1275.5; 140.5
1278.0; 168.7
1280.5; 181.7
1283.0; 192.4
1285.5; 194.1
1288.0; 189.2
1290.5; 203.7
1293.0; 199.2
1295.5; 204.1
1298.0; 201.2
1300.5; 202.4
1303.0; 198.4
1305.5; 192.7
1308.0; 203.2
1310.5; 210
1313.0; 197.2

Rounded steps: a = 199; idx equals 199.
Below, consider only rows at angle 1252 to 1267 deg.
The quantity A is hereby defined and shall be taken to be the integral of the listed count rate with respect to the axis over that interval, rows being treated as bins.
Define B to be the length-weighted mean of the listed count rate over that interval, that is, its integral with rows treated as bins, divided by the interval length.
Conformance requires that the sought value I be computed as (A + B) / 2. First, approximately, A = 1670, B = 111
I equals 891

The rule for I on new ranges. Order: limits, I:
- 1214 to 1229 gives 1435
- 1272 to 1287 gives 1358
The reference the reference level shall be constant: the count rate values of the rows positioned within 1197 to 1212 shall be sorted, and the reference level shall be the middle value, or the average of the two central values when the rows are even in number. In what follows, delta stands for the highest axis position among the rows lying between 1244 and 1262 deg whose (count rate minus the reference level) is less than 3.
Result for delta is 1260.5 deg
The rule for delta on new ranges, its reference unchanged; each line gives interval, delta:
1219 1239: 1238.0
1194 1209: 1208.0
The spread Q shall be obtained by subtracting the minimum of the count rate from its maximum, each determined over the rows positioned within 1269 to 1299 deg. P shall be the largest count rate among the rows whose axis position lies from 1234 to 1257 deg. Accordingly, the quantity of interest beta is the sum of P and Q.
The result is 273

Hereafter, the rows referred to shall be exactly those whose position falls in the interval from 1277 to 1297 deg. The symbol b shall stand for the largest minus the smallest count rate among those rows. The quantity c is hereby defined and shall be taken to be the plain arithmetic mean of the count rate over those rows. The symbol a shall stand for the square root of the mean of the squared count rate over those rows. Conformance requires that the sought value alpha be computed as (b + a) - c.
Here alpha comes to 36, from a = 192.0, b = 35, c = 192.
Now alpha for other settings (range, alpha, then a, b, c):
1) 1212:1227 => 5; 177.8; 5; 178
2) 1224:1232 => 12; 181.1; 12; 181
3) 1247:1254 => 23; 155.9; 23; 156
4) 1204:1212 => 7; 176.2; 7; 176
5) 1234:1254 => 45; 171.5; 44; 171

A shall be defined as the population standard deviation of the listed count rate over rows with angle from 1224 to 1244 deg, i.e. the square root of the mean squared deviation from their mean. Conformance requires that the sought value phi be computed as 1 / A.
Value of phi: 0.20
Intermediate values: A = 5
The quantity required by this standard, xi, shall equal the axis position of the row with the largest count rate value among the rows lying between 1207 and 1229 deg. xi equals 1228.0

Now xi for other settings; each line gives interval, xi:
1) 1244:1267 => 1245.5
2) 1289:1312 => 1310.5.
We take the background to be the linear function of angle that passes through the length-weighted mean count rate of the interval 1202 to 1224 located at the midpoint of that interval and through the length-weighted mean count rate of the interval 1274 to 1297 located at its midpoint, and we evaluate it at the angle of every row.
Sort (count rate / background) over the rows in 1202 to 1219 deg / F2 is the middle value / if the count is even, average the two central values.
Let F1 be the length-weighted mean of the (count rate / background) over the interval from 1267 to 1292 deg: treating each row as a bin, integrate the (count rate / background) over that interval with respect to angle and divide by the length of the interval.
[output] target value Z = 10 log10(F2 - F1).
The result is -9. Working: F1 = 0.89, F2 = 1.01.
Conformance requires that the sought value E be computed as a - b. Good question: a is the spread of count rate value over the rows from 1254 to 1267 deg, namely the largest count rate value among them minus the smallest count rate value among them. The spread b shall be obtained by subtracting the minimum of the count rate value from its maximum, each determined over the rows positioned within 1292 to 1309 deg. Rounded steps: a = 35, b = 11.4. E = 24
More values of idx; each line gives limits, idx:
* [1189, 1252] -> 177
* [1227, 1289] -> 155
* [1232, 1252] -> 176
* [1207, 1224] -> 177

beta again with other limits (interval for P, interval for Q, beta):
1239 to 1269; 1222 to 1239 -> 195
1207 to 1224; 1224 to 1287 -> 282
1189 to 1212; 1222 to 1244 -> 209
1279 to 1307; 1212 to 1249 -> 226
